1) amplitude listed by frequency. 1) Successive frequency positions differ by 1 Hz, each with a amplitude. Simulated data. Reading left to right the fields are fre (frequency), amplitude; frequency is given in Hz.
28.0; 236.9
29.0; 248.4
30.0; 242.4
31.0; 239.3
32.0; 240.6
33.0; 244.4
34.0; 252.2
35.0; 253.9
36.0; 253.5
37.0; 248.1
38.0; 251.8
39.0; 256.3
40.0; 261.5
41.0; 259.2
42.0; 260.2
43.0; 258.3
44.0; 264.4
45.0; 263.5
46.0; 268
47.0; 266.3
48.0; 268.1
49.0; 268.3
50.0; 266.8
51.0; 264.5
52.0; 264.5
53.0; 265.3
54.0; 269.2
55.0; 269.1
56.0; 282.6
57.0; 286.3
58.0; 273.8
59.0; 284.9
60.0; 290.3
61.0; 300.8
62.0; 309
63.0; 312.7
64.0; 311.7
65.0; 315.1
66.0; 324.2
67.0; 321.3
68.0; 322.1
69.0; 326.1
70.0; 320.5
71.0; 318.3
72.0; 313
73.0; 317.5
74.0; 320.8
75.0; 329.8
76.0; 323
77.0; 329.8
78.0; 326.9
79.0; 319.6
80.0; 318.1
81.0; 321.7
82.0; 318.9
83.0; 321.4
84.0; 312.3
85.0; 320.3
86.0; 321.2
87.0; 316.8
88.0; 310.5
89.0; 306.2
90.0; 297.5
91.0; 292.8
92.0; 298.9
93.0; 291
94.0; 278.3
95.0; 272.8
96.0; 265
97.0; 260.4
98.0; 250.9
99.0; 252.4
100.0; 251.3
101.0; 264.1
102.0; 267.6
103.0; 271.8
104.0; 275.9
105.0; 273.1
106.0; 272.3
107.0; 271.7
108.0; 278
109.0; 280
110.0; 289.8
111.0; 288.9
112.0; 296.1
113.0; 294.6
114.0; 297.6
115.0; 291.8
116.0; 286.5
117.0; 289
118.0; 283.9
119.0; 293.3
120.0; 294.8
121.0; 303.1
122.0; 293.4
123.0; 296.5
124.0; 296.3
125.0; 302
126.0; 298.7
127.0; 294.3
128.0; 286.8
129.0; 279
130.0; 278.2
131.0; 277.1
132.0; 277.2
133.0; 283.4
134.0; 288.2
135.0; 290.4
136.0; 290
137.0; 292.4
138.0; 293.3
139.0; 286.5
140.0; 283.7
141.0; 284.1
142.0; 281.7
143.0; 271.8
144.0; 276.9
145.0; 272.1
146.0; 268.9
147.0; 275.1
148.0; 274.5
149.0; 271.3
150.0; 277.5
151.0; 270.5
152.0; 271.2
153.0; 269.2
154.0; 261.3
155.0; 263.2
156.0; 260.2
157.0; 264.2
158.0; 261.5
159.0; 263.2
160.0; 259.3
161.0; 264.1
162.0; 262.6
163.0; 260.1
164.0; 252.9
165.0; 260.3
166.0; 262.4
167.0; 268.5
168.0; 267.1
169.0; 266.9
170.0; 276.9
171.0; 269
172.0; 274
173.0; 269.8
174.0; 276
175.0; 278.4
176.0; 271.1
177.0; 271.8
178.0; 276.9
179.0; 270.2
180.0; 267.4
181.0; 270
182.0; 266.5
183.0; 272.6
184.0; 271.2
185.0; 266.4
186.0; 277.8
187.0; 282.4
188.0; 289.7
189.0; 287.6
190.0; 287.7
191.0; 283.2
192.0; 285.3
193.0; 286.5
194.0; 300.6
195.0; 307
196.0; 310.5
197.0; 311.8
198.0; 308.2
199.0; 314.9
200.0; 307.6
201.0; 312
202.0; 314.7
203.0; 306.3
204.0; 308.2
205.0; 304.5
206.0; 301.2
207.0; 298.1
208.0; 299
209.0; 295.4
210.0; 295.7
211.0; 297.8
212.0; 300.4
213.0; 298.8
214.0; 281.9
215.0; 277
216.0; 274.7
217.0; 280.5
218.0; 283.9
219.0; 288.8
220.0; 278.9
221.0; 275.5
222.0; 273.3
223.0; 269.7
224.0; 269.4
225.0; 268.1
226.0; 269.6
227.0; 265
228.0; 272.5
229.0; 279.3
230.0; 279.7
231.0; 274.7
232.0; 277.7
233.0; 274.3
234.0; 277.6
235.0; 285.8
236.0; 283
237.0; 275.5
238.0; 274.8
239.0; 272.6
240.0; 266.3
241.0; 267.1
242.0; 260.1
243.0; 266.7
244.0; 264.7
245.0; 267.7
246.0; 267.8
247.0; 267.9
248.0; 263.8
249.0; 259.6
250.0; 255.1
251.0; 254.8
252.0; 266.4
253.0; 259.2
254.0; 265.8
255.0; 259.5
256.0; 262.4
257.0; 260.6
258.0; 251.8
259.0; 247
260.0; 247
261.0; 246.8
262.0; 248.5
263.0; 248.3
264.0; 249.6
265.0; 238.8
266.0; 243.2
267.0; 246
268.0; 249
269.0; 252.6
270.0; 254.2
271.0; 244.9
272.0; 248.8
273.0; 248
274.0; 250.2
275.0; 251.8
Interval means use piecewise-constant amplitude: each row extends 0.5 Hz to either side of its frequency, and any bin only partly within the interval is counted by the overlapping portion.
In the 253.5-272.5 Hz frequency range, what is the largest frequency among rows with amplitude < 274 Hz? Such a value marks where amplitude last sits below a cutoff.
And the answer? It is 272.0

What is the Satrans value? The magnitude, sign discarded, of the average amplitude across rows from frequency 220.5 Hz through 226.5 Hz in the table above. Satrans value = 271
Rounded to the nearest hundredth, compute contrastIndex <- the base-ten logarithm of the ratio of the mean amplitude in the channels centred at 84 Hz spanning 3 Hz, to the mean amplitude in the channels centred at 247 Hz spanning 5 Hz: 0.08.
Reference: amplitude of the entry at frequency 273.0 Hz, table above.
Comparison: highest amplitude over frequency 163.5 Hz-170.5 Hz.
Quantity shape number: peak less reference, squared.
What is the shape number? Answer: 835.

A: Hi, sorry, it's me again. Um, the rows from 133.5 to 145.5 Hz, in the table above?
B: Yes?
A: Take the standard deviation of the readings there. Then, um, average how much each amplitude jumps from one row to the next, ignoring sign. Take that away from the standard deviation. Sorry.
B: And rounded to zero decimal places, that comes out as 4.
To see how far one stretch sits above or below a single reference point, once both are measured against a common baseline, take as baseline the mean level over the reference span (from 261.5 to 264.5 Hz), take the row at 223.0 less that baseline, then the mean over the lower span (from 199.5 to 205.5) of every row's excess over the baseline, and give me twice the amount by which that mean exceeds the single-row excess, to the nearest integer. 78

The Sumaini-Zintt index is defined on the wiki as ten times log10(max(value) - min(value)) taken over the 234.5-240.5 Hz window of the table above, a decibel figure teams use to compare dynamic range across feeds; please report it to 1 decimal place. 12.9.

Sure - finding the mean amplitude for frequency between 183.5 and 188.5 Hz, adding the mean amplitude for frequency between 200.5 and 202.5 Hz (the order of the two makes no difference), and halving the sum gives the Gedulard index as 295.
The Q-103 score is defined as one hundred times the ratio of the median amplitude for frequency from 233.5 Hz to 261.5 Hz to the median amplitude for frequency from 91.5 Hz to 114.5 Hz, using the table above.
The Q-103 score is 97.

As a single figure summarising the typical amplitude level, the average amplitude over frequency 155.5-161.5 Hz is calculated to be 262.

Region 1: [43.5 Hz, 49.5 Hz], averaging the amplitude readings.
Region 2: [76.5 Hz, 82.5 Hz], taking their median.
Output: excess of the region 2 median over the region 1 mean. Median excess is 54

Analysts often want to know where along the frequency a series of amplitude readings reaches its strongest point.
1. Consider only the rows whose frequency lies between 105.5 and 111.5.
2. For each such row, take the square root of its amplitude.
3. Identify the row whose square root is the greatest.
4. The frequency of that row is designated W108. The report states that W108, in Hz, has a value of 110.0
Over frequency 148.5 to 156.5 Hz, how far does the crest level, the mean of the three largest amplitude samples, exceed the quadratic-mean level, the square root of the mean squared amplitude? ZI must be 5.2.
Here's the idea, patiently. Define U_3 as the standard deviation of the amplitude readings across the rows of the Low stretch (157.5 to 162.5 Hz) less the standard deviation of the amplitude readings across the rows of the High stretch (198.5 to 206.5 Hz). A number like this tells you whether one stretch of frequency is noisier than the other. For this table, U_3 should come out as -3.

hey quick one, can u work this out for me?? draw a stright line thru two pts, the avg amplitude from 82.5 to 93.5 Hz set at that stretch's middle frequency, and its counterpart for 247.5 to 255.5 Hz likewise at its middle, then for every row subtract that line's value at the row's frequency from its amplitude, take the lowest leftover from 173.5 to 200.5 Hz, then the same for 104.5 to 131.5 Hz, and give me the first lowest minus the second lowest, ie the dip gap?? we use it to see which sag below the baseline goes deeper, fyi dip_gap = 17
